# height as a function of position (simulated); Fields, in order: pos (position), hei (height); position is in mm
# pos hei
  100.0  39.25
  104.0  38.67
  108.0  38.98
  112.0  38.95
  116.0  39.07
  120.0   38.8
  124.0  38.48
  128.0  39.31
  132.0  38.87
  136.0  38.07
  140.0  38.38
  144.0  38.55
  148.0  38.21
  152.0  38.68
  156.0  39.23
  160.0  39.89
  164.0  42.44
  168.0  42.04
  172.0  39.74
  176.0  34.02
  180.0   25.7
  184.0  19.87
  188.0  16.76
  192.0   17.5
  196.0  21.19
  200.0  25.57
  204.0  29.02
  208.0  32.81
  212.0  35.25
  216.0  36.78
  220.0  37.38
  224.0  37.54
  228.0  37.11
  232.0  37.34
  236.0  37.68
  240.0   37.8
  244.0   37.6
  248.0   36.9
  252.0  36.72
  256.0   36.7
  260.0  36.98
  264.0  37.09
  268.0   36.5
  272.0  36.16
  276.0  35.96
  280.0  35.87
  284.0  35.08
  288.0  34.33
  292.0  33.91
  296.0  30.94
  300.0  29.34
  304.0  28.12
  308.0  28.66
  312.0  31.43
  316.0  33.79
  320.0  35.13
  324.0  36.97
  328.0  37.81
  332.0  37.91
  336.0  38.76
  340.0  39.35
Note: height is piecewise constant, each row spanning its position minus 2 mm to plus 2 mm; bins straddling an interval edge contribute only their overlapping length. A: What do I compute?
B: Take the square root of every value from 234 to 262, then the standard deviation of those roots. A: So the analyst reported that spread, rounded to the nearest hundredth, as 0.04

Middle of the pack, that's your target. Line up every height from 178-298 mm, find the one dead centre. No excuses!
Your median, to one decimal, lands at 36.1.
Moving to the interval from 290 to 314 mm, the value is 30.1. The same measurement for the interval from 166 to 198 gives 23.4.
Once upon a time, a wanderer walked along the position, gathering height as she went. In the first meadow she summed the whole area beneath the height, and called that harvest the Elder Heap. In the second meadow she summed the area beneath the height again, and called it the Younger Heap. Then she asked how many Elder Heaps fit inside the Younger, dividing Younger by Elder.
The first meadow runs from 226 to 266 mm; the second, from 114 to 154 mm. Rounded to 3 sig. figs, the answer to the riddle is 1.04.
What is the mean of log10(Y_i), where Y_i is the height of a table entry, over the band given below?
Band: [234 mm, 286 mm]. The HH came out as 1.56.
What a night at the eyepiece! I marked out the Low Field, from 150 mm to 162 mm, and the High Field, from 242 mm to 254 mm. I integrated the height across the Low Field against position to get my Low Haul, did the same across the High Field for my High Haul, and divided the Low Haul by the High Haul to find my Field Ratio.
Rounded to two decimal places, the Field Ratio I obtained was 1.06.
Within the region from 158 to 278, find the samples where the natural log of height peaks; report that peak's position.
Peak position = 164.0 mm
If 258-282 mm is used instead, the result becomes 264.0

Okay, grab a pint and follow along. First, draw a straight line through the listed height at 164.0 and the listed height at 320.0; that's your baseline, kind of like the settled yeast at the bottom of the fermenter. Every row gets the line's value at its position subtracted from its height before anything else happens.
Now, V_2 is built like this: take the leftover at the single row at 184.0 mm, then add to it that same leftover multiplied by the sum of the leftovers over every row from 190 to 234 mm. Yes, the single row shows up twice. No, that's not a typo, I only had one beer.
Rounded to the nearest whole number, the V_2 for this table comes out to 2025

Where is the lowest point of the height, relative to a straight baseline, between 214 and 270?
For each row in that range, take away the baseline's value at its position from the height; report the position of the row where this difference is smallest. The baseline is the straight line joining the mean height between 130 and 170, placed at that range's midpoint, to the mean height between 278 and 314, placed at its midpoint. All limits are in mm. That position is 216.0 mm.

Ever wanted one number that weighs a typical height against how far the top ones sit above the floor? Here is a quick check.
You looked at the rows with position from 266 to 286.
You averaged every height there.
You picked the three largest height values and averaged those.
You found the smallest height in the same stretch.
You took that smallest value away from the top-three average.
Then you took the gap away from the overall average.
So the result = 35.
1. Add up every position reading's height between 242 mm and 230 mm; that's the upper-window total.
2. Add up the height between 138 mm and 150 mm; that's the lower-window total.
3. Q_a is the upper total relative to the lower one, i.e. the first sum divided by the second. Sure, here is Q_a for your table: 0.98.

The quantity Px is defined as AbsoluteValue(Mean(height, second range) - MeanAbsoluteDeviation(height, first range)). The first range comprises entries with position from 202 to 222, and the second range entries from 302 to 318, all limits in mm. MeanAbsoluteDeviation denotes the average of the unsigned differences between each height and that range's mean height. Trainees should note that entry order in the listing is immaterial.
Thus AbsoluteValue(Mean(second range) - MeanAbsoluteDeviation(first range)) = 27.8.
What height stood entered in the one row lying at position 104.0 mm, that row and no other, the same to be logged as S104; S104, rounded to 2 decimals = 38.67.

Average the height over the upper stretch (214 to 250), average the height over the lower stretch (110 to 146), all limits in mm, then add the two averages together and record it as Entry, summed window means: 76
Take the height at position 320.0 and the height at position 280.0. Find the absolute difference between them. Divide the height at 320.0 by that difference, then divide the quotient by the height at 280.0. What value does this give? 1.3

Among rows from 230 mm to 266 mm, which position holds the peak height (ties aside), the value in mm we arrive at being 240.0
